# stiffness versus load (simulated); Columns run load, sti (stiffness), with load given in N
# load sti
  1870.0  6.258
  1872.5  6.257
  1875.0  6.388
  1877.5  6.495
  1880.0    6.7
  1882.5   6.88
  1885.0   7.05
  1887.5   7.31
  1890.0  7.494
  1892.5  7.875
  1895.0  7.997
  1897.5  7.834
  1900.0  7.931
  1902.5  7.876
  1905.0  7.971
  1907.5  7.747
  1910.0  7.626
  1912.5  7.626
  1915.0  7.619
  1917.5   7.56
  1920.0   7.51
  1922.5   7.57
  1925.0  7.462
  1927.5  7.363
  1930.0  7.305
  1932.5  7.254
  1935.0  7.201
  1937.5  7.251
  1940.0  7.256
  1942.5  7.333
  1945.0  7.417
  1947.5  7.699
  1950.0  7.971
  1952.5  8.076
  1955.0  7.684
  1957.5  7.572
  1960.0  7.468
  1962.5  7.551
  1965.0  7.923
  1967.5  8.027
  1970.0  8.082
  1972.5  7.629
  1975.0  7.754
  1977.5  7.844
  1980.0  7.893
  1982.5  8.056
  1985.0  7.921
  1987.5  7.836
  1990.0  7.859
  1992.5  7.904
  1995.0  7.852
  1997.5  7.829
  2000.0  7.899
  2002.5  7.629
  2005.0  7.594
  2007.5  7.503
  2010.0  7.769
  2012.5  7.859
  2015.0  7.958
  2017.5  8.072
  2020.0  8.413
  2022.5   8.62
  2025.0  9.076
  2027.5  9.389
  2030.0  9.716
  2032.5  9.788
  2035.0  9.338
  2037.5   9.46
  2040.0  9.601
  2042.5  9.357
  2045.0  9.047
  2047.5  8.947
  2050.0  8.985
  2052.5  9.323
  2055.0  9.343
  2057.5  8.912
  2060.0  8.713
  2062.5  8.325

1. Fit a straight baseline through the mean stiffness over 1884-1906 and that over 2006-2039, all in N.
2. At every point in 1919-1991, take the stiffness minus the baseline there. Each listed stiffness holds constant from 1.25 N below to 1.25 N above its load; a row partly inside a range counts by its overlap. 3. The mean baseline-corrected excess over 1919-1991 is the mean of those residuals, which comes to -0.52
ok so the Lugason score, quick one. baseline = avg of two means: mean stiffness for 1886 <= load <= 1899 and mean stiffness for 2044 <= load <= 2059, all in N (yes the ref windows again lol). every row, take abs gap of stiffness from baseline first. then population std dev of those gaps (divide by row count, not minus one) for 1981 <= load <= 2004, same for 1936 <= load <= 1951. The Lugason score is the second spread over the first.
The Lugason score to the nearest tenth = 2.5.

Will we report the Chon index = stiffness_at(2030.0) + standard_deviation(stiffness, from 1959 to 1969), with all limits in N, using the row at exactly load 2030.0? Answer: 10.0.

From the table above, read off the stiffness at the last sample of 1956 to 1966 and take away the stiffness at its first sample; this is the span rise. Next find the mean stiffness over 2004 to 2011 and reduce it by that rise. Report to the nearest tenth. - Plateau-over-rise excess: 7.3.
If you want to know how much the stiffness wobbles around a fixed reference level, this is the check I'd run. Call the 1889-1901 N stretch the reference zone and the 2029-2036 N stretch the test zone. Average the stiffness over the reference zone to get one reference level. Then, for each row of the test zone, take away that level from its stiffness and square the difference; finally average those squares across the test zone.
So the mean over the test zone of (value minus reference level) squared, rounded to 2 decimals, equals 3.24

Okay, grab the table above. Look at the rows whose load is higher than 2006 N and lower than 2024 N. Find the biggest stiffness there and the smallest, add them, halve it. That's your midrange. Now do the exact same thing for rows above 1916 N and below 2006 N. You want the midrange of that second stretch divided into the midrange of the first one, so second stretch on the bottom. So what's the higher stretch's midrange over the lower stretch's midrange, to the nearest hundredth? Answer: 1.05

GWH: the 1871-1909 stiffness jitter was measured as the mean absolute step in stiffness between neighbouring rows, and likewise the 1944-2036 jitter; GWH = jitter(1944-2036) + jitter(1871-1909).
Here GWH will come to 0.35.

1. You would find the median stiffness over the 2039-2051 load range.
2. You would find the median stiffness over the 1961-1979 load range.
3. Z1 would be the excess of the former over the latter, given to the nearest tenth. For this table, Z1 1.2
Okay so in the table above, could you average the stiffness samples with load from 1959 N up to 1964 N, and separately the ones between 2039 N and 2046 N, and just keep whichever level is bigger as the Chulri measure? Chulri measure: 9.3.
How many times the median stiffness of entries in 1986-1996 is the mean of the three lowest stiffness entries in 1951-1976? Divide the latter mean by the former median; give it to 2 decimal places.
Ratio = 0.96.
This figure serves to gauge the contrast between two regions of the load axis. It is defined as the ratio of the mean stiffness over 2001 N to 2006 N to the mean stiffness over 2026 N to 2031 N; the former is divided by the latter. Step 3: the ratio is 0.80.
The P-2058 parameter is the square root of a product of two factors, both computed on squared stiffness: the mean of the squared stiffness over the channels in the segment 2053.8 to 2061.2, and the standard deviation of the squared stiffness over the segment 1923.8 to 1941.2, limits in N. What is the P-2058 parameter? 10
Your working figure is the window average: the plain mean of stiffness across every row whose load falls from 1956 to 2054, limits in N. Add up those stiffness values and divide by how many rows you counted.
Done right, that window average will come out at 8.3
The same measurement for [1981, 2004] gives 7.9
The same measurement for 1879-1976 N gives 7.6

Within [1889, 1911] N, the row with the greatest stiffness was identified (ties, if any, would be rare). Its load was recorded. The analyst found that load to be 1895.0 N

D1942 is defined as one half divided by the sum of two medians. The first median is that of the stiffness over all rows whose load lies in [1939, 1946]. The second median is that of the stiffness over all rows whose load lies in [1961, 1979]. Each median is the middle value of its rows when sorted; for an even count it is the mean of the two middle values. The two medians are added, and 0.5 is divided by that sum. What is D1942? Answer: 0.033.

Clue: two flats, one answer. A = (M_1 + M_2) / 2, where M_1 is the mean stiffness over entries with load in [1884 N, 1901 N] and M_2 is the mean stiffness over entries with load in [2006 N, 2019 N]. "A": 7.74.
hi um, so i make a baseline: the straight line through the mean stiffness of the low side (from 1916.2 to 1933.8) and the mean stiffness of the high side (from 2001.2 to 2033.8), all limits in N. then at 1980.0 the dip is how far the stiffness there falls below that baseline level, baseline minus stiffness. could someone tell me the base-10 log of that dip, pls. -0.91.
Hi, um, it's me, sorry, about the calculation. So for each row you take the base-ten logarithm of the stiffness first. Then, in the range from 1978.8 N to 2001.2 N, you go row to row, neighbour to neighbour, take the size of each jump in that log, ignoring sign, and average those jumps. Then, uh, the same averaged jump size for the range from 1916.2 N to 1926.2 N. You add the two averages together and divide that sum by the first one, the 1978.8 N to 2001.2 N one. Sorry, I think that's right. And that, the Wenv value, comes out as 2.03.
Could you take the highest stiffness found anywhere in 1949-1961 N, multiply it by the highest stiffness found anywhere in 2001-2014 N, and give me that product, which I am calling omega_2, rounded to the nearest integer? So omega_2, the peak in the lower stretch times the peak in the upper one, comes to 63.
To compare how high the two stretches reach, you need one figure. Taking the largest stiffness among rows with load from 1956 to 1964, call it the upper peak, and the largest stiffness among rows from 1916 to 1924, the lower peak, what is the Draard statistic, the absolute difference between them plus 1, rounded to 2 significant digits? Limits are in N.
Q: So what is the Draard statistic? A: 1.0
